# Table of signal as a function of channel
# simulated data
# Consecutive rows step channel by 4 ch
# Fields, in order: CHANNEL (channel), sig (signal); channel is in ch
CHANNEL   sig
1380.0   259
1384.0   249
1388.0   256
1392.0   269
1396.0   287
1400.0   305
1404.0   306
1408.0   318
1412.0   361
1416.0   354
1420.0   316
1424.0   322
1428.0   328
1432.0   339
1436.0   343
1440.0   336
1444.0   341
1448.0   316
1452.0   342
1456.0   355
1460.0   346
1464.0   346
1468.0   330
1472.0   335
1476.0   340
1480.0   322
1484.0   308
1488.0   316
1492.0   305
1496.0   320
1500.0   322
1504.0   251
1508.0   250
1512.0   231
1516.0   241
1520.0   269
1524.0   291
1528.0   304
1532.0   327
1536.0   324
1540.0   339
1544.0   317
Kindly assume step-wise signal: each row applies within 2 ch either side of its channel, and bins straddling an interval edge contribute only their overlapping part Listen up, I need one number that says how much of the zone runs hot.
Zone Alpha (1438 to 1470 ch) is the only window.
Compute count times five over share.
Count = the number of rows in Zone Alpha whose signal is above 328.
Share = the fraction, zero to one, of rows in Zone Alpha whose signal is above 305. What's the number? 35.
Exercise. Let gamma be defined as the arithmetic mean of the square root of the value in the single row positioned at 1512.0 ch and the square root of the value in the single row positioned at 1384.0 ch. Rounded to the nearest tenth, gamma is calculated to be 15.5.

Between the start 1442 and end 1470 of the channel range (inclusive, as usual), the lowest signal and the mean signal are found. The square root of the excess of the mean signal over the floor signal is 4.8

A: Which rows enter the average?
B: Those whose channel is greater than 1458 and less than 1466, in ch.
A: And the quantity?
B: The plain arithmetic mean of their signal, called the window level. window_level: 346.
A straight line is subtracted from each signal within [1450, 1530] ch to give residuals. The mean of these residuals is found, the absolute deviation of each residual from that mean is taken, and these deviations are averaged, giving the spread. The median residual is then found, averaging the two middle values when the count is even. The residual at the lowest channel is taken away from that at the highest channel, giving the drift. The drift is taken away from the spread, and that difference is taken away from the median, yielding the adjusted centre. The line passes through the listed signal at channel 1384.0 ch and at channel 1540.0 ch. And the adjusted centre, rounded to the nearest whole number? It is -117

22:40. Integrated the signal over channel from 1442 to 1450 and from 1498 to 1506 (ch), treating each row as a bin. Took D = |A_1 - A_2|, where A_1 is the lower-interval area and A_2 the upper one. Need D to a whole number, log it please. 336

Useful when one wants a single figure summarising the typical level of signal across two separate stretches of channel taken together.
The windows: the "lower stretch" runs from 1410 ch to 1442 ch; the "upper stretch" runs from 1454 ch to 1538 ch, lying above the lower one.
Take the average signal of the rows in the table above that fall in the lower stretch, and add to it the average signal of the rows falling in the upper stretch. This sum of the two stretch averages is 644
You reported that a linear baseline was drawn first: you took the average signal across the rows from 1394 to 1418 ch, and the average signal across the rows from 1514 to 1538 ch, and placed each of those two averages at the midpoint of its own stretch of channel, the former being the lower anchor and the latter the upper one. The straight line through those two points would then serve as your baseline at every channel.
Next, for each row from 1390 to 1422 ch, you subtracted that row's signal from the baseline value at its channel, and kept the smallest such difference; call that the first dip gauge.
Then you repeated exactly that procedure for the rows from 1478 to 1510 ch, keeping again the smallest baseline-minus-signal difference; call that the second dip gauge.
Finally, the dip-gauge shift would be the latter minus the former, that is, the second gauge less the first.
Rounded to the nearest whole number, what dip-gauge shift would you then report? 18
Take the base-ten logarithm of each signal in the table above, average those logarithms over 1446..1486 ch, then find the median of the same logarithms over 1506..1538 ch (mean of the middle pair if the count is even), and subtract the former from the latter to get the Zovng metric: -0.08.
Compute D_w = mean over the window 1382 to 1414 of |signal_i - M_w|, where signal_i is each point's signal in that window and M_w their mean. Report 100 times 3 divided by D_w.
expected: 10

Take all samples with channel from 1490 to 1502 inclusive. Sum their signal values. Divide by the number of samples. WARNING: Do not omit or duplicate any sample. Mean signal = 316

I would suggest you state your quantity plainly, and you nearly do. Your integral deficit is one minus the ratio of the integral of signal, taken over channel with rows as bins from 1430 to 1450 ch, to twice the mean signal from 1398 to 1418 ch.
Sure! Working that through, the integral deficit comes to -9.2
